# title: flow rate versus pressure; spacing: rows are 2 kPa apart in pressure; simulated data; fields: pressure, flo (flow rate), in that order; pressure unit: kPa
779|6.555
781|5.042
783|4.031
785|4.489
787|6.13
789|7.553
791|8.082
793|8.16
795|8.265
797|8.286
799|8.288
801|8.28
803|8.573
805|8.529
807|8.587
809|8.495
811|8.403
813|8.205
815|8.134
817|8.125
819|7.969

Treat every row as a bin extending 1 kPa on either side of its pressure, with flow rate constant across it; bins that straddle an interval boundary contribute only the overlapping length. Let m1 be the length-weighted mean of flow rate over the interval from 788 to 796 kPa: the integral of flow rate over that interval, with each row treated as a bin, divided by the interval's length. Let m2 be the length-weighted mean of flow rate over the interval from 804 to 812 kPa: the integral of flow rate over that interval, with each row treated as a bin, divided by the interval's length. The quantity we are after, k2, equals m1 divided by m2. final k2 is 0.94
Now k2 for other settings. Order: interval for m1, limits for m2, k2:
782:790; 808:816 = 0.67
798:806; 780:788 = 1.71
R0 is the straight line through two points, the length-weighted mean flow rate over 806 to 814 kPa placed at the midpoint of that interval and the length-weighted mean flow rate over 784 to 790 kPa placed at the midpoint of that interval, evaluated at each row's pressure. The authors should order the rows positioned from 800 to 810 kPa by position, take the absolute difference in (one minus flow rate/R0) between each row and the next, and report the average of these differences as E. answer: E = 0.025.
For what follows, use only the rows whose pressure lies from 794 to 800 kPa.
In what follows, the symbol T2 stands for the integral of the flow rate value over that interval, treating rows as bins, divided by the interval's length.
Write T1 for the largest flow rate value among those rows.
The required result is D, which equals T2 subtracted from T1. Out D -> 0.01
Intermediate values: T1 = 8.288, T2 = 8.28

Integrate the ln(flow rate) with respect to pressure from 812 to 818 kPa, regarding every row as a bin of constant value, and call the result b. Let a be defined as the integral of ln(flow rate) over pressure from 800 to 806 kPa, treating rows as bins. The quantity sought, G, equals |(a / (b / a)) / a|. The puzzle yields 1.02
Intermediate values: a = 12.8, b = 12.6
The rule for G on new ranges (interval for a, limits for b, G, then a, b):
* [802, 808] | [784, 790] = 1.21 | 12.9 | 10.7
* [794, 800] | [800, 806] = 0.99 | 12.7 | 12.8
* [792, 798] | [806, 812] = 0.99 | 12.7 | 12.8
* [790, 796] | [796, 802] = 0.99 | 12.6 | 12.7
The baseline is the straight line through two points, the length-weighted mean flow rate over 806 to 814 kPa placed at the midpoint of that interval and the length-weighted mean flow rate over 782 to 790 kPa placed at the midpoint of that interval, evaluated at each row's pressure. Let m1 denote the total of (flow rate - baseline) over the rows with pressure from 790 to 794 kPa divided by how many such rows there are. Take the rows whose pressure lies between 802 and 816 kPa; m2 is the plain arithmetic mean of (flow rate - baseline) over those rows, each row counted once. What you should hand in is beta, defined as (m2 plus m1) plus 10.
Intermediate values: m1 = 1.9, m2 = 0.1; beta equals 12.0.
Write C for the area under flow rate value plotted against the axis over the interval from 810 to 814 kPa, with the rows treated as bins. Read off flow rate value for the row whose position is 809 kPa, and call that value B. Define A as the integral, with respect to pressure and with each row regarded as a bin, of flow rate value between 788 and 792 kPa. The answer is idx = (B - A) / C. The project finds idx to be -0.69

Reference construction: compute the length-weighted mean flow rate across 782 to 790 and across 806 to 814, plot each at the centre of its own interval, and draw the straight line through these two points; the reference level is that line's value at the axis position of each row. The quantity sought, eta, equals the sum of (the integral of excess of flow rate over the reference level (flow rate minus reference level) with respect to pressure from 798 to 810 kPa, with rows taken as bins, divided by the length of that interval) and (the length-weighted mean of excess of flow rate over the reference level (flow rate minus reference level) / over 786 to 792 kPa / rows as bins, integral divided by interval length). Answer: 2.1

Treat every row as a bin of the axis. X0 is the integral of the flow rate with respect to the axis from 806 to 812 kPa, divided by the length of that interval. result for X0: 8.5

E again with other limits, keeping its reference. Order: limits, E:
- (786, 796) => 0.071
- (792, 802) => 0.030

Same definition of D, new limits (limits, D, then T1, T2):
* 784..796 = 1.15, 8.265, 7.11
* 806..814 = 0.16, 8.587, 8.42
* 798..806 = 0.16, 8.573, 8.42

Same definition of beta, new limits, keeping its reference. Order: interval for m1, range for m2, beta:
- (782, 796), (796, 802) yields 11.9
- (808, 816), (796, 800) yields 10.9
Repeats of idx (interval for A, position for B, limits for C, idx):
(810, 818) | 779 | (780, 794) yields -0.68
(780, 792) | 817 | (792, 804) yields -0.63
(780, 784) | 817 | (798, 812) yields -0.08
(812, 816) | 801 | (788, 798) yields -0.30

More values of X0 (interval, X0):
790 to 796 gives 8.2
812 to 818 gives 8.2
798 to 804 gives 8.4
